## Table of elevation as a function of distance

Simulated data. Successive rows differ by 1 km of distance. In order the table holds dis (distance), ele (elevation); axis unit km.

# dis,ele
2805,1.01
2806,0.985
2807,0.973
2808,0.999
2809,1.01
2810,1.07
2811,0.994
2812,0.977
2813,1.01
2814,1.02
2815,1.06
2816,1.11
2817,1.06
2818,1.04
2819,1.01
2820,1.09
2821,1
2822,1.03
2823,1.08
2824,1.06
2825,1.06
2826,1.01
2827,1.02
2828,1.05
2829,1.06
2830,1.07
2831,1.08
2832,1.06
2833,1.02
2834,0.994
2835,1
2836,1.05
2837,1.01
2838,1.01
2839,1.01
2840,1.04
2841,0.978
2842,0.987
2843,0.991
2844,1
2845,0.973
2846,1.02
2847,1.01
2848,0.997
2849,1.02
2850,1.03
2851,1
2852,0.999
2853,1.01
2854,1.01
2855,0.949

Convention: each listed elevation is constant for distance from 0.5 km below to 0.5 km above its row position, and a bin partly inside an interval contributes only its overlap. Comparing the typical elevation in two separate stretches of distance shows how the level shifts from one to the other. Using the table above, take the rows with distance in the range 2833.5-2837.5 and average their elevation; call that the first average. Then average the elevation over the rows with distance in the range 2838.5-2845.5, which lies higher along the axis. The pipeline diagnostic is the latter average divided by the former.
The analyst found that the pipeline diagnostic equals 0.98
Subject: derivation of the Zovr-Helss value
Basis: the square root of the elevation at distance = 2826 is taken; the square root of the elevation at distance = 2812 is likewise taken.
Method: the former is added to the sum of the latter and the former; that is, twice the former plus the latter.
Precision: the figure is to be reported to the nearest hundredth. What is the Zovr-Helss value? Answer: 3.00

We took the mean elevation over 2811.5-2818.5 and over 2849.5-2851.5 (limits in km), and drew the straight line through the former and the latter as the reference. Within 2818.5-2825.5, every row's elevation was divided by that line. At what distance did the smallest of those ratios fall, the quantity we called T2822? 2821 km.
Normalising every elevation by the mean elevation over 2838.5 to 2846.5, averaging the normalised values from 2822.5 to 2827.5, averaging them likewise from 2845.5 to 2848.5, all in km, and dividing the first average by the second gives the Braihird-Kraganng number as 1.037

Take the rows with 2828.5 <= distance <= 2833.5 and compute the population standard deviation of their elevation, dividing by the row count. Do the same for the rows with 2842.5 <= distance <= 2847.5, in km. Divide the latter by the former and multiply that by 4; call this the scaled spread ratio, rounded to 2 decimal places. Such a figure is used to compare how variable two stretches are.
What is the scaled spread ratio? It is 3.17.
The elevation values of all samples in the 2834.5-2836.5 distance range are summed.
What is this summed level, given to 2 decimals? 2.05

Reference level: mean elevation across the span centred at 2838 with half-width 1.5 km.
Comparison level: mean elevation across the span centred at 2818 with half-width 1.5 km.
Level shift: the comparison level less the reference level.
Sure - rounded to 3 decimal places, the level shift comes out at 0.027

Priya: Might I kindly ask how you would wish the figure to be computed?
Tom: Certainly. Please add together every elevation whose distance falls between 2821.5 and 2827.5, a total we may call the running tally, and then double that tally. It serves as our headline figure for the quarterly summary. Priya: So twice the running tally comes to 12.5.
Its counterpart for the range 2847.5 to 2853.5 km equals 12.1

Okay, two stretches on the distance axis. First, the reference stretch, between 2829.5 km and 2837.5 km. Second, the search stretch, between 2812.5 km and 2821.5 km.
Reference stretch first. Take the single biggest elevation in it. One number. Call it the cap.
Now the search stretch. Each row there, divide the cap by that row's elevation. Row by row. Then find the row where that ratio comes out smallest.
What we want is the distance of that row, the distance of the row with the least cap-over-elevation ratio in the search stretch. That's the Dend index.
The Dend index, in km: 2816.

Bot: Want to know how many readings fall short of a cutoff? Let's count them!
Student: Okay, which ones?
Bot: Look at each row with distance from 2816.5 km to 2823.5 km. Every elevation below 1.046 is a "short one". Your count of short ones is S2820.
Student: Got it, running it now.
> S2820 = 4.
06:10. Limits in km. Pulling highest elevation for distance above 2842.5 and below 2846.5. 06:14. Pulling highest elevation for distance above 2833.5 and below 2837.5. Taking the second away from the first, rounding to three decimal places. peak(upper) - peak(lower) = -0.030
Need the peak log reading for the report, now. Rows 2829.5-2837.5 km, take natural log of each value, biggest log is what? 0.077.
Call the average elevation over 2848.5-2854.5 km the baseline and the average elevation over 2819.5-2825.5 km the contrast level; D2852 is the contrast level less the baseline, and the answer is 0.04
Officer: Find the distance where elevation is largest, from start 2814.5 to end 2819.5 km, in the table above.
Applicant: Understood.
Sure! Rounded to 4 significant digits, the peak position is 2816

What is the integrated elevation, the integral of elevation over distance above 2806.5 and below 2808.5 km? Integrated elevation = 1.97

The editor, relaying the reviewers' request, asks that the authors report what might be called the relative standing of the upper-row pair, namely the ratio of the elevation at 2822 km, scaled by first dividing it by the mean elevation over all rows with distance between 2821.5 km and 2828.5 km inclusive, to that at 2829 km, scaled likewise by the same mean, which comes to 0.97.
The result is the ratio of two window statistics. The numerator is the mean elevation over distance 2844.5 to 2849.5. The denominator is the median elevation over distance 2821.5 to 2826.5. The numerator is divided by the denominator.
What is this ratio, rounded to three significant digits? 0.947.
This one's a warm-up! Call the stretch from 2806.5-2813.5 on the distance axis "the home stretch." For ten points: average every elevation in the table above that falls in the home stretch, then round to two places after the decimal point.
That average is 1.00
